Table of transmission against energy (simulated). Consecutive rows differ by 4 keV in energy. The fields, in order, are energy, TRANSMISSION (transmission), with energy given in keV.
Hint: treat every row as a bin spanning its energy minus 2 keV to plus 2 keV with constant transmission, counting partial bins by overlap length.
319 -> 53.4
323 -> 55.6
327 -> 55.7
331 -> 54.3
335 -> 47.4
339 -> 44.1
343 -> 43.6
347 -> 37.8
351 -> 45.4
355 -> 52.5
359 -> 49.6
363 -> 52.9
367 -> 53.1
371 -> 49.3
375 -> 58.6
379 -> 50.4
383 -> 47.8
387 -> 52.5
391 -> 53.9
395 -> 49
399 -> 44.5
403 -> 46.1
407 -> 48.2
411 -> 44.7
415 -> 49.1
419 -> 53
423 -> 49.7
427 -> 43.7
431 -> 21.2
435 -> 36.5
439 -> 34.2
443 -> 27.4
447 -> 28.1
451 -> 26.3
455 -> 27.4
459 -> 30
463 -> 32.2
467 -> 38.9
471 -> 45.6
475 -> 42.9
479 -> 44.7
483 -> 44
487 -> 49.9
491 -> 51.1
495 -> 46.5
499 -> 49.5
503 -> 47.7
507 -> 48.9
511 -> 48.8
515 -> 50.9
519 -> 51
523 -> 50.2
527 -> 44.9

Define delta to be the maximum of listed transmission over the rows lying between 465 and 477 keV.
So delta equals 45.6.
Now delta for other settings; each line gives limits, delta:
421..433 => 49.7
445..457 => 28.1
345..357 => 52.5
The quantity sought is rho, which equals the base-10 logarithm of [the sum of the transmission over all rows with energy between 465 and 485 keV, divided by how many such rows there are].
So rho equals 1.64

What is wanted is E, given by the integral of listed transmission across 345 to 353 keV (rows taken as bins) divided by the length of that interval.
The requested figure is 42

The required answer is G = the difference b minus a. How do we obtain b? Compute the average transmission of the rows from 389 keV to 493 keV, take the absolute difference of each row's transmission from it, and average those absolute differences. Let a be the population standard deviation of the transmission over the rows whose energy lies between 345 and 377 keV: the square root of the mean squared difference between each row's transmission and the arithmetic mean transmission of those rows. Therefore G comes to 2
